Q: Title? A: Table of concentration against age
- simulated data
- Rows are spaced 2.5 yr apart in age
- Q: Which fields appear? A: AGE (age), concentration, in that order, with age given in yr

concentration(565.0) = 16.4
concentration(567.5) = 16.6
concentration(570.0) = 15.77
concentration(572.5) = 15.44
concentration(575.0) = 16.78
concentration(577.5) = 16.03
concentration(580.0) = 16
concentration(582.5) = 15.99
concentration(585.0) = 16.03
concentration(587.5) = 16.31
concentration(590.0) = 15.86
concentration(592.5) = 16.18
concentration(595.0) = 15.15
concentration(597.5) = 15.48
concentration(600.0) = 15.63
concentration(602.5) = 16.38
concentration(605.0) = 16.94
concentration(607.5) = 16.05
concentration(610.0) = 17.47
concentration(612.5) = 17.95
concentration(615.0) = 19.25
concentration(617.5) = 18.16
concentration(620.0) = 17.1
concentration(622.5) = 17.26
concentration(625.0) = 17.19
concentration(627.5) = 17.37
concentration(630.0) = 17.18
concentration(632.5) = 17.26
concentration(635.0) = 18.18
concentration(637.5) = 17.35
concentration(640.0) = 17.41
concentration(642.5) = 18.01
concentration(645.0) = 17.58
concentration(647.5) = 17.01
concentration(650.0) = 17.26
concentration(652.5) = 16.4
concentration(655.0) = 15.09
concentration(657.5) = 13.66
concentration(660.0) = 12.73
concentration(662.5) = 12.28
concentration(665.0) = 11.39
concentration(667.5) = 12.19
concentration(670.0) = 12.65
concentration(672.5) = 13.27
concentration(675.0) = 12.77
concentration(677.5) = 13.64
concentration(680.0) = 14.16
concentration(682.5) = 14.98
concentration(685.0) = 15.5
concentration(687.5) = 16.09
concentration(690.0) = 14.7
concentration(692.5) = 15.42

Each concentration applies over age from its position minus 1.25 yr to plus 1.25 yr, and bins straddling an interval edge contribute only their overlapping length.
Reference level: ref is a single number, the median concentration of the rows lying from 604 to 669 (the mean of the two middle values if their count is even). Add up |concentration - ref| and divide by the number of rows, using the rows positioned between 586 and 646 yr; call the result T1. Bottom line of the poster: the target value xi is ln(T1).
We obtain -0.3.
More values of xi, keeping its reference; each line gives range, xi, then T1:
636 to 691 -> 0.9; 2.5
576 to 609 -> 0.2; 1.2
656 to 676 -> 1.5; 4.6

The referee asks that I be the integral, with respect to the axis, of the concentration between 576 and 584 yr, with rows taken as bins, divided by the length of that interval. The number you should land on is 16.0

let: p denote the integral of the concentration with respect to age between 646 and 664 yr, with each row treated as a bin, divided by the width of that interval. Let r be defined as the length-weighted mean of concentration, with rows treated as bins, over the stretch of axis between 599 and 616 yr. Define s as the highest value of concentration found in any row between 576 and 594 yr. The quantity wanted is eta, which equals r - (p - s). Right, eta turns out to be 18.5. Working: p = 14.9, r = 17.1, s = 16.31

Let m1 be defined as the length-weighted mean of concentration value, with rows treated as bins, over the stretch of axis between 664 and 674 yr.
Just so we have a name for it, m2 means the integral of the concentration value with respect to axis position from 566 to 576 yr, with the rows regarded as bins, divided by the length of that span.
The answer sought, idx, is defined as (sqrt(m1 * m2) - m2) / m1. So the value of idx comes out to -0.16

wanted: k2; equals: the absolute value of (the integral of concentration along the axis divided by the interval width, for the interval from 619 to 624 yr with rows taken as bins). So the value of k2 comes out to 17.2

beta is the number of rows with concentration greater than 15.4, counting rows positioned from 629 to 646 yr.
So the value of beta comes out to 7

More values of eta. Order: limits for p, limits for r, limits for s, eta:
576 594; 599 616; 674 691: 17.1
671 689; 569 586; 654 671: 16.8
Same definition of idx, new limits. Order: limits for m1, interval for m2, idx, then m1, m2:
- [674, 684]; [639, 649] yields -0.13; 14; 17.5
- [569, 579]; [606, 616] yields -0.05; 16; 17.6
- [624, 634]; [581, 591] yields 0.03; 17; 16.1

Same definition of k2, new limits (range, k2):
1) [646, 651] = 17.2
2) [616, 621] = 17.7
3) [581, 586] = 16.0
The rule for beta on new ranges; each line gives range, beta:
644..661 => 4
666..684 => 0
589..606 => 6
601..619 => 7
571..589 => 7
